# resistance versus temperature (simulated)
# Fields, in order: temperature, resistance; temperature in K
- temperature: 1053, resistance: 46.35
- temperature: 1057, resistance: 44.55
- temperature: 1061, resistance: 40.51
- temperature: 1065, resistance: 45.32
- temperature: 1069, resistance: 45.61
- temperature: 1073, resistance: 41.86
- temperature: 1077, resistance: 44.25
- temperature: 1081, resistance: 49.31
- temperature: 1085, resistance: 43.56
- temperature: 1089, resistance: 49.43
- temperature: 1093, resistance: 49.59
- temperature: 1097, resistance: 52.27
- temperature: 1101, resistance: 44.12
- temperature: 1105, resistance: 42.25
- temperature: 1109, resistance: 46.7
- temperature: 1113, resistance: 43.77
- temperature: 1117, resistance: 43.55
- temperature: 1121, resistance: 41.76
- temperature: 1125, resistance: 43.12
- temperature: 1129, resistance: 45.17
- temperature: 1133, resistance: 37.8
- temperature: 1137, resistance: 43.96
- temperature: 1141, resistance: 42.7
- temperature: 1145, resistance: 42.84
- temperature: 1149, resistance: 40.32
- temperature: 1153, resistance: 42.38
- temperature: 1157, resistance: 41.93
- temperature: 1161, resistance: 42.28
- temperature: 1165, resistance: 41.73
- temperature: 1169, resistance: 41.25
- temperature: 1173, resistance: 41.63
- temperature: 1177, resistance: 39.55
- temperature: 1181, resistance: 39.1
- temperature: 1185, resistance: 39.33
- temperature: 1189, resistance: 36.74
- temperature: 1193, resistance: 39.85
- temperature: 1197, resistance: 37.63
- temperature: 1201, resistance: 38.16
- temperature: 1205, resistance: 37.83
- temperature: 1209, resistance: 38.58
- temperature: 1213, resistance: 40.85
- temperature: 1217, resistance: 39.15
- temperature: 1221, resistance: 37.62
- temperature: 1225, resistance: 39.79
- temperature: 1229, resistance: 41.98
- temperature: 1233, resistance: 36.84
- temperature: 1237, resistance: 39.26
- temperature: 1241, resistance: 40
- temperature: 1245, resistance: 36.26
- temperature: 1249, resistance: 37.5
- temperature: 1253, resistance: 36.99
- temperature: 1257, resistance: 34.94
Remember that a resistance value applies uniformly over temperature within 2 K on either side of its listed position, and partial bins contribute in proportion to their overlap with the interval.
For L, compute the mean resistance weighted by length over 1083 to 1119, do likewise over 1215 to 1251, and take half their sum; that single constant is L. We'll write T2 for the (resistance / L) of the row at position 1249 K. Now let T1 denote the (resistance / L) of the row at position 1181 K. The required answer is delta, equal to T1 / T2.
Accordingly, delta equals 1.043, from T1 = 0.92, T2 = 0.88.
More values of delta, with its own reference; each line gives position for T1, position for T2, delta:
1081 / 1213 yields 1.207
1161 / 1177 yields 1.069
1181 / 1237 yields 0.996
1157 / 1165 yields 1.005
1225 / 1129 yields 0.881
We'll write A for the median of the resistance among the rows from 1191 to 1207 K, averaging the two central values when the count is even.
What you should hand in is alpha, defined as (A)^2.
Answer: 1444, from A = 38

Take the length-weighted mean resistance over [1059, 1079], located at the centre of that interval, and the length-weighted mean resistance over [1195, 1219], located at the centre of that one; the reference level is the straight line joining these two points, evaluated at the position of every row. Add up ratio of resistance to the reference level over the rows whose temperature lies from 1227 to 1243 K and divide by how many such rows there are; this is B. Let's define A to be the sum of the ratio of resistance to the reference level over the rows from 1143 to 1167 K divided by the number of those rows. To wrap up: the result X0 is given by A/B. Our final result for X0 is 0.99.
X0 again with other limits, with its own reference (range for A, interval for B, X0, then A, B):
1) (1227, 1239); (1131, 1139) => 1.05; 1.04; 0.99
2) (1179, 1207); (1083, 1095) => 0.88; 0.98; 1.11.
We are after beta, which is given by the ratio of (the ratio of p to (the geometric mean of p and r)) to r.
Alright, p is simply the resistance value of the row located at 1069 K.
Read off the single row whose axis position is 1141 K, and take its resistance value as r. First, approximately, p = 45.61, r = 42.7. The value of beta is 0.024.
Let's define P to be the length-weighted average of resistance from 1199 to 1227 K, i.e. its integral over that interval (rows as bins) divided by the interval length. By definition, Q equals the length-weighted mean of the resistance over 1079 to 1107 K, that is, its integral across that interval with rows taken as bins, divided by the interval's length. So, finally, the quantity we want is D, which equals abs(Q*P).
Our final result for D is 1835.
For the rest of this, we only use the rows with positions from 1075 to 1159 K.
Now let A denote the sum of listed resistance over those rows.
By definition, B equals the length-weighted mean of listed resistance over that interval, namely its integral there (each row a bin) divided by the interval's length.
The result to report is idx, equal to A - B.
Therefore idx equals 886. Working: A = 931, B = 44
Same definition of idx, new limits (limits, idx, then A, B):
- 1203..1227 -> 195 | 234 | 39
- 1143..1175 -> 293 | 334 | 42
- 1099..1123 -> 218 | 262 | 44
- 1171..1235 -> 586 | 625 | 39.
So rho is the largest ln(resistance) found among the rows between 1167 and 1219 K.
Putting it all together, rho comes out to 3.73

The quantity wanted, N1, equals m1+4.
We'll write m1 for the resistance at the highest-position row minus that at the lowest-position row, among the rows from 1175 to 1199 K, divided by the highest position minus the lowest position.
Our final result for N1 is 3.90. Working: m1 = -0.10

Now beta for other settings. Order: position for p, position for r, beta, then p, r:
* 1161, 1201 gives 0.028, 42.28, 38.16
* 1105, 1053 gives 0.021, 42.25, 46.35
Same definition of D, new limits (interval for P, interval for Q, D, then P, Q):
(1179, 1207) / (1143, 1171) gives 1605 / 38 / 42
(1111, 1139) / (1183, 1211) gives 1637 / 43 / 38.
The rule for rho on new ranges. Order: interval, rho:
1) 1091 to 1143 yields 3.96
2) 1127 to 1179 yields 3.81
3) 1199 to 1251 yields 3.74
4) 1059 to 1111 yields 3.96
